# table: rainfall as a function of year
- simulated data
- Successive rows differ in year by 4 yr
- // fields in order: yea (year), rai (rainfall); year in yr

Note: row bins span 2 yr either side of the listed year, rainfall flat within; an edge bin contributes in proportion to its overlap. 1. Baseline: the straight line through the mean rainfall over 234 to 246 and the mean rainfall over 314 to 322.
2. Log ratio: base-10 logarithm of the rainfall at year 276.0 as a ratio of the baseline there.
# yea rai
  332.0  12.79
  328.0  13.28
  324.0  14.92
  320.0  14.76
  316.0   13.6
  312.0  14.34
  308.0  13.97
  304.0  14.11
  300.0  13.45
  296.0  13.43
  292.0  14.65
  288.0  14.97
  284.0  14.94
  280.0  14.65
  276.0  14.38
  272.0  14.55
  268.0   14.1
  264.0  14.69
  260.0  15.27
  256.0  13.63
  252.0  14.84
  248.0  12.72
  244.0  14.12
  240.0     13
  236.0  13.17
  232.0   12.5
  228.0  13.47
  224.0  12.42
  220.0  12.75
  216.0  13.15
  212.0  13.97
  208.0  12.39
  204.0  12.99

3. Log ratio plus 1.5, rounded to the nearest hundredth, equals 1.52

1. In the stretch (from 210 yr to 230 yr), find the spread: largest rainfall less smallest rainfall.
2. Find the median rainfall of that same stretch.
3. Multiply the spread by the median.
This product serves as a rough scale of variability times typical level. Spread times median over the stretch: 20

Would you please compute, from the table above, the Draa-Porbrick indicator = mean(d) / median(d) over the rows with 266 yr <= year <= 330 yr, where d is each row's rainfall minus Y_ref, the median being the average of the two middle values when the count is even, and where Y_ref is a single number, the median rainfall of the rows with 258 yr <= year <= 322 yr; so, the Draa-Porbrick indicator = 2.0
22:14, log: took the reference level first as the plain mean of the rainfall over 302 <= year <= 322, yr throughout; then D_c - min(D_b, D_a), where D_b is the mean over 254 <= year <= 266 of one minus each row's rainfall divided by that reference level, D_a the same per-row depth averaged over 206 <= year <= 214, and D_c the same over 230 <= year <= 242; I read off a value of 0.12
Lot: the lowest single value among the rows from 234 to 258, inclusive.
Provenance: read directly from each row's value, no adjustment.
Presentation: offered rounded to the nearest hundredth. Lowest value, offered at 12.72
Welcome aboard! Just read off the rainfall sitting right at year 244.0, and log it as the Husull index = 14.12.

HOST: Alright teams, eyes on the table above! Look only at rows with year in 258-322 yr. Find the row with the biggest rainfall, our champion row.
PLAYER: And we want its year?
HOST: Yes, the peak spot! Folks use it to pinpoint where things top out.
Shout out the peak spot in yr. 260.0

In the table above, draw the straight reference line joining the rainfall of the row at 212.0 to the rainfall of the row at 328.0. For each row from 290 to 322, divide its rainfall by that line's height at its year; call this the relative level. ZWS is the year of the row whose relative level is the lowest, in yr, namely 296.0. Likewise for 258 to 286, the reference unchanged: 268.0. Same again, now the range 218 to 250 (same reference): 224.0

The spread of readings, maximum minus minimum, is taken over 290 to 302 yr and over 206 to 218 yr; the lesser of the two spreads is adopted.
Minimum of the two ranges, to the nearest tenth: 1.2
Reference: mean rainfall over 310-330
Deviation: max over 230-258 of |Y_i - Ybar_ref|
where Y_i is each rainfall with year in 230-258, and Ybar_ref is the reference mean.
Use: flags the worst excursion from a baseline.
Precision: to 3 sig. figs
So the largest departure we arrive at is 1.68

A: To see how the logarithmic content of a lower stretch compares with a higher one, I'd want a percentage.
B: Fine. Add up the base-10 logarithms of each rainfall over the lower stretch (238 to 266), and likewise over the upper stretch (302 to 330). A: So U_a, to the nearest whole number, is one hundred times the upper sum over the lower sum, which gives 100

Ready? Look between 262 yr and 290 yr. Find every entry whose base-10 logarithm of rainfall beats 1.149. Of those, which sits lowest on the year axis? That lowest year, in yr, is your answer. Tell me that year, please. 264.0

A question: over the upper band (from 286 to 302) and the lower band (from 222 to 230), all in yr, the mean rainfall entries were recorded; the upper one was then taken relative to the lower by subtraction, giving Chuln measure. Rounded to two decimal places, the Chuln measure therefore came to 1.18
